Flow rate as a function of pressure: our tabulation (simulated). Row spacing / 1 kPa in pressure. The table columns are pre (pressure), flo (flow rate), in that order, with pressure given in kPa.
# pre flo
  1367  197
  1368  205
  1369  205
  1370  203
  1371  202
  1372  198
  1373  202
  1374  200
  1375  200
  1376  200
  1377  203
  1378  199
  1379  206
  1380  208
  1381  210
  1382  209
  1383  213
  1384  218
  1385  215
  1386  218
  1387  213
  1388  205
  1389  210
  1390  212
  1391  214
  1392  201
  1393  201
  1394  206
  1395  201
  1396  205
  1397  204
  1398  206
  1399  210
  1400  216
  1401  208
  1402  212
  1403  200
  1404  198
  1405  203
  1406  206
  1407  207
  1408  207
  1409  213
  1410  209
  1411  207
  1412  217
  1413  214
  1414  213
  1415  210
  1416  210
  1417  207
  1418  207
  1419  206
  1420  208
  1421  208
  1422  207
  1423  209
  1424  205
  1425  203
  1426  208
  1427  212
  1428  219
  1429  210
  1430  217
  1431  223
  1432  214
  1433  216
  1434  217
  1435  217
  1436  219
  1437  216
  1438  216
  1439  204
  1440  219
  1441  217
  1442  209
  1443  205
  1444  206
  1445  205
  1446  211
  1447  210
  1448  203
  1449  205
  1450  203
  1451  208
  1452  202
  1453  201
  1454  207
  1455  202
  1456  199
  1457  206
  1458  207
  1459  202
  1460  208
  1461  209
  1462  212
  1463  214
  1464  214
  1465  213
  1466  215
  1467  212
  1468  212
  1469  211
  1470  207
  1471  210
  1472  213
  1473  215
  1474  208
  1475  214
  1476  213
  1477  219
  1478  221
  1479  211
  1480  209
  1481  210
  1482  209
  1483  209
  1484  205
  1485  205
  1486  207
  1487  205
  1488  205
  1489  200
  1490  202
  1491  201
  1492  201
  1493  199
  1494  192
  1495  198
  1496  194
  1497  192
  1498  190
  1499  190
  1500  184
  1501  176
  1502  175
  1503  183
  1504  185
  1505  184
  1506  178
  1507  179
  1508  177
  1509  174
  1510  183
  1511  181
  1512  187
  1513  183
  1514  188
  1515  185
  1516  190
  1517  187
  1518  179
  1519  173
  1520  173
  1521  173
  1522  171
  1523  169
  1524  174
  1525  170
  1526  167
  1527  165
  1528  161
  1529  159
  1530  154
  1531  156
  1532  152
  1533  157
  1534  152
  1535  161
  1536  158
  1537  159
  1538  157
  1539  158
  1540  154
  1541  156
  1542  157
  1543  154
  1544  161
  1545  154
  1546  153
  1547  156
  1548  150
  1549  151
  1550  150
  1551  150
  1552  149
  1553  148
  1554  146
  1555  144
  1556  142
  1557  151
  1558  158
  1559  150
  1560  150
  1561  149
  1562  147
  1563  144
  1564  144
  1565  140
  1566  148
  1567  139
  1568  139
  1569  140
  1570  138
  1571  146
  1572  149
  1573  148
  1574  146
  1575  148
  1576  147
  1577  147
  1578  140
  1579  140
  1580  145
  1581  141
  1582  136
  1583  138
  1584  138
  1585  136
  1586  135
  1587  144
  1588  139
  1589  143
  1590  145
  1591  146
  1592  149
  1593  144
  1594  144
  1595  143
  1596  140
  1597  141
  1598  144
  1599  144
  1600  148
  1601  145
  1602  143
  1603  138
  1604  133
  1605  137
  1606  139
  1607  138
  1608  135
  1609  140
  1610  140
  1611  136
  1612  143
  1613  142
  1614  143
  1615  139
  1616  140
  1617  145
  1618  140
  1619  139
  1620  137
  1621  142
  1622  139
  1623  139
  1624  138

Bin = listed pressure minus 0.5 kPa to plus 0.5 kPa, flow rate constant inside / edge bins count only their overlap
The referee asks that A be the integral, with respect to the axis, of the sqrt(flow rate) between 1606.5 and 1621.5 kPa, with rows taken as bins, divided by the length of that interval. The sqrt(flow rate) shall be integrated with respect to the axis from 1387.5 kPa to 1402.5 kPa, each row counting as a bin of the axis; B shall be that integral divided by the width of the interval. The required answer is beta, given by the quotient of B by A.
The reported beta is 1.22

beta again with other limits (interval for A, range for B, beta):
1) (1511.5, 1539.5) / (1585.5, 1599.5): 0.92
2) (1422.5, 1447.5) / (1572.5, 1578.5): 0.83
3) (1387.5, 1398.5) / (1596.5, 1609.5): 0.83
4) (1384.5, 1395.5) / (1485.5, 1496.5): 0.98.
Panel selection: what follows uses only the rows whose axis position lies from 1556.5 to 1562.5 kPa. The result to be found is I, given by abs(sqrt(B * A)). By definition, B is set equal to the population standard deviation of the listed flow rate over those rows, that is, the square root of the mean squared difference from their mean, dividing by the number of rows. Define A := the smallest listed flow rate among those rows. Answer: 22.5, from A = 147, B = 3.4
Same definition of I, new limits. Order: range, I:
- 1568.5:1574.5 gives 23.7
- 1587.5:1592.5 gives 21.5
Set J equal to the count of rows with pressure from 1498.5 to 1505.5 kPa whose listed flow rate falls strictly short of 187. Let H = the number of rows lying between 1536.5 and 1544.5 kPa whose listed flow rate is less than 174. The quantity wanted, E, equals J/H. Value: 0.75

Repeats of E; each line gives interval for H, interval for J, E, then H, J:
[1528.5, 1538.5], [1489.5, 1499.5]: 0.00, 10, 0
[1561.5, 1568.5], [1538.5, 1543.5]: 0.71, 7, 5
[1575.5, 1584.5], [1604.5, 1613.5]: 1.00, 9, 9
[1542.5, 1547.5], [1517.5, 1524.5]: 1.40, 5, 7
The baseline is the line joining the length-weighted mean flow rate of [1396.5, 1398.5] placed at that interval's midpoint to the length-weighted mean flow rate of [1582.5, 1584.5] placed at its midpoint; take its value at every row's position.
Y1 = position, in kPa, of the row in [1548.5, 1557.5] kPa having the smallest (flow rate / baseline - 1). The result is 1556 kPa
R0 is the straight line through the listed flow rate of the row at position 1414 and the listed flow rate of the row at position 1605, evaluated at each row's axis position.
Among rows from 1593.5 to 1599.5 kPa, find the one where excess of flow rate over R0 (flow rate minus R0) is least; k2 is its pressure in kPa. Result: 1596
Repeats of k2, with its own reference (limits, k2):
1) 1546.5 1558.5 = 1556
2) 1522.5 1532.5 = 1532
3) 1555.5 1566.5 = 1556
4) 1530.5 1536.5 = 1532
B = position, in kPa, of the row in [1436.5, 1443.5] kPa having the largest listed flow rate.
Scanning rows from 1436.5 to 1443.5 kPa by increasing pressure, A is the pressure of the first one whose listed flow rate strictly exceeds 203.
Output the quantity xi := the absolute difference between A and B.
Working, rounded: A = 1437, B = 1440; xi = 3 kPa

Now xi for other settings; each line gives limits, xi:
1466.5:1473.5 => 6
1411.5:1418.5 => 0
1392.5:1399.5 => 5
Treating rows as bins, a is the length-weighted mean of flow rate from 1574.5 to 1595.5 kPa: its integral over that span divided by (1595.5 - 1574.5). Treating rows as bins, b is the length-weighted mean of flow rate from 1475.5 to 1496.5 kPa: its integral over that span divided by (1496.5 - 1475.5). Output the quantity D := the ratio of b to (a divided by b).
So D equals 297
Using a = 142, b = 205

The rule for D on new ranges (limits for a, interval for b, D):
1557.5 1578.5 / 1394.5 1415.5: 297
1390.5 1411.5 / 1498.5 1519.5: 160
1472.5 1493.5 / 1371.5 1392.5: 207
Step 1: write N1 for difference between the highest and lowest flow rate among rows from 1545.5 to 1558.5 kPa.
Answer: 16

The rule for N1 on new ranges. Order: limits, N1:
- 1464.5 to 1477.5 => 12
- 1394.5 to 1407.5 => 18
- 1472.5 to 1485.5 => 16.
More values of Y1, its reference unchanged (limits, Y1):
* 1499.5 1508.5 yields 1502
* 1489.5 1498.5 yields 1498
